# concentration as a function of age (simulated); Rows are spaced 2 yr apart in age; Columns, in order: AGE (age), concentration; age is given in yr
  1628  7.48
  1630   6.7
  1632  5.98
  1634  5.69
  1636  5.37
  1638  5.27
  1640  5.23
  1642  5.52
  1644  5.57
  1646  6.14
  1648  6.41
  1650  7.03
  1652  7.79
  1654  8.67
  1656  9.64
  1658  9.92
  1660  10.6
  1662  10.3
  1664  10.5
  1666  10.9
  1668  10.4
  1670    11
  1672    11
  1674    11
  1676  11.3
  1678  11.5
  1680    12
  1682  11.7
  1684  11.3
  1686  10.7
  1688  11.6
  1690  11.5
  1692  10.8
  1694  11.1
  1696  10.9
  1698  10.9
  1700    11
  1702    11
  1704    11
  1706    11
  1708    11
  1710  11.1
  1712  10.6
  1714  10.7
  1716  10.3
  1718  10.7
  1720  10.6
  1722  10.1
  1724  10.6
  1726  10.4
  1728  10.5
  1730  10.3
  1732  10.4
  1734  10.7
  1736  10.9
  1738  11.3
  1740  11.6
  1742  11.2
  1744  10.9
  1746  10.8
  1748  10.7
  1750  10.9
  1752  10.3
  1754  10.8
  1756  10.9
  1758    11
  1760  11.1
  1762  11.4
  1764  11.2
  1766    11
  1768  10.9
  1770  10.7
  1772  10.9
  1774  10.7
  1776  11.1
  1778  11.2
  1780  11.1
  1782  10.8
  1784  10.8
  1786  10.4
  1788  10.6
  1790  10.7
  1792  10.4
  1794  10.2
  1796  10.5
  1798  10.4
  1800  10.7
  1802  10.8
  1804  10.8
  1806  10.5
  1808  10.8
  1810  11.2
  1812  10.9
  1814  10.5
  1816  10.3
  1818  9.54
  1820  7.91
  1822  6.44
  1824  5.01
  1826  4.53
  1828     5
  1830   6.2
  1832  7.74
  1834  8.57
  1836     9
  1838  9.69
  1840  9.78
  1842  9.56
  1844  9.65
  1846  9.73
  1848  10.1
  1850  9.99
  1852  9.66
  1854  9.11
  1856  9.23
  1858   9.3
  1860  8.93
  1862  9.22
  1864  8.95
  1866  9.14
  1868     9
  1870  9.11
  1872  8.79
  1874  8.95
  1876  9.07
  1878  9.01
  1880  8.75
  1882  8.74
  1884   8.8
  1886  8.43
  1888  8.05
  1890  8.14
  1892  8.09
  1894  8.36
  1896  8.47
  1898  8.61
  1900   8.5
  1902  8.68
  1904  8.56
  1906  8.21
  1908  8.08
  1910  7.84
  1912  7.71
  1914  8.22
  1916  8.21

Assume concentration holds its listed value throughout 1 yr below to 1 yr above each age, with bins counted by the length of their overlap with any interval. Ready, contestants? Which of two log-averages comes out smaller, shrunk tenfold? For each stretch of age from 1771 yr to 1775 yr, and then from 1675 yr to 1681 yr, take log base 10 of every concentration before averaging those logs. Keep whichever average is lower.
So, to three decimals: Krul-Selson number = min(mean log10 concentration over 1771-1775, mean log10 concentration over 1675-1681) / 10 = 0.103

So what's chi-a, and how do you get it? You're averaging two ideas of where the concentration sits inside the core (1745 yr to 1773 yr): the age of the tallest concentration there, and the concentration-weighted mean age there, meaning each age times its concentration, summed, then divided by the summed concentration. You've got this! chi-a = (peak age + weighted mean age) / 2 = 1760.5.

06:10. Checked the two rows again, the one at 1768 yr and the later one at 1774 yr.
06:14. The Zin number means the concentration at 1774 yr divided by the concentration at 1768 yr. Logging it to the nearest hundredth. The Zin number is 0.98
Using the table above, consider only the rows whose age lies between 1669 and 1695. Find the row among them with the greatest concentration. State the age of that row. 1680 yr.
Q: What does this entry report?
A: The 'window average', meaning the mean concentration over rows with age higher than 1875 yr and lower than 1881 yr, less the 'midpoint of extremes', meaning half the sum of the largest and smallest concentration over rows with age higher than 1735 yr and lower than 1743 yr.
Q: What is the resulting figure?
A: -2.3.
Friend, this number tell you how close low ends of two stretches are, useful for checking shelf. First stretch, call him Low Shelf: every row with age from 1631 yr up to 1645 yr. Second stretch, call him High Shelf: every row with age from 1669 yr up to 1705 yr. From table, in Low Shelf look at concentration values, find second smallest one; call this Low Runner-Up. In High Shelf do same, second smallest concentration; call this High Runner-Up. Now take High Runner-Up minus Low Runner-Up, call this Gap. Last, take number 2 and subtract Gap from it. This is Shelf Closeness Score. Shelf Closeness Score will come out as -4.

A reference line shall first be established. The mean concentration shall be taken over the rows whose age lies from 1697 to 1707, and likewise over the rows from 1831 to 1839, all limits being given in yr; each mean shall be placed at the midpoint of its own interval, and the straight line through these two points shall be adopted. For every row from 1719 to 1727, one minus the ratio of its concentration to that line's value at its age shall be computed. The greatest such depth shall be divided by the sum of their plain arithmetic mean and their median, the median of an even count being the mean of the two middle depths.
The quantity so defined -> 1.6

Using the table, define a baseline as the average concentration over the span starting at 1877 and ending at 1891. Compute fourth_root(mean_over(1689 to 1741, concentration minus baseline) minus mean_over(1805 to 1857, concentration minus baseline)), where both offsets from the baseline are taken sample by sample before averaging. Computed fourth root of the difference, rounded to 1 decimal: 1.2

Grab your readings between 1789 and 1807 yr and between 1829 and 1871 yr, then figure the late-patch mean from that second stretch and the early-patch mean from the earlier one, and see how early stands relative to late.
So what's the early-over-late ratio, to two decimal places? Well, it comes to 1.16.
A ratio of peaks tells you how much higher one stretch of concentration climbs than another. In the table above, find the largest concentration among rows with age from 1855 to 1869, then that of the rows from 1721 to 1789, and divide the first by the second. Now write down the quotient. 0.80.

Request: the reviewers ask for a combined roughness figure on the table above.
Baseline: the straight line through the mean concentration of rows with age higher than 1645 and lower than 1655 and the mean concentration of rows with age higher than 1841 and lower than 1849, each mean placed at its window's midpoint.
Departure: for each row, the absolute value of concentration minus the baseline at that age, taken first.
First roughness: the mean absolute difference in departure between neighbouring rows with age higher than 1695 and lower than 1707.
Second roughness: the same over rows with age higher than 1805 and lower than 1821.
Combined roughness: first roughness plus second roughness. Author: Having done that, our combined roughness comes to 0.58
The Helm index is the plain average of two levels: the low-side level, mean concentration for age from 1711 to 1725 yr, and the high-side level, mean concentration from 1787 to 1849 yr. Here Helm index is 9.9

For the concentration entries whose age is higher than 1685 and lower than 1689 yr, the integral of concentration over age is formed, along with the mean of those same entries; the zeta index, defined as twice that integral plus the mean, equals 100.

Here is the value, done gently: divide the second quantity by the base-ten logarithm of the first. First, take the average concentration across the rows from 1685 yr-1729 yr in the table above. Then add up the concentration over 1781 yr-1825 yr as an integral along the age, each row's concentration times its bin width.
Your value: 426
